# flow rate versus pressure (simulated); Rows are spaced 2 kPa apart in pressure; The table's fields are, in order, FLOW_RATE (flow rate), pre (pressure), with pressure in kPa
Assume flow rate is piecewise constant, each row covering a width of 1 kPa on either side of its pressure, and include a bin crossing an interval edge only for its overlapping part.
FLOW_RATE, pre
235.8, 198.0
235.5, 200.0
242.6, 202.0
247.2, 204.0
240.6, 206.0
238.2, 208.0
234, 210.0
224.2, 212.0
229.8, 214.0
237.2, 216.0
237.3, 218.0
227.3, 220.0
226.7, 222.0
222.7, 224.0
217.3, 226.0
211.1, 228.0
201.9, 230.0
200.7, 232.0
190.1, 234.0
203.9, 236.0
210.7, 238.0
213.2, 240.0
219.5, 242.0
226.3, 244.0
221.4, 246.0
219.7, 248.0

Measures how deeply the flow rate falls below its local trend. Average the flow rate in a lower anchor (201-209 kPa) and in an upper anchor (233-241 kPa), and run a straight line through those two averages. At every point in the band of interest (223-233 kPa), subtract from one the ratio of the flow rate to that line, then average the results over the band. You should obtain 0.021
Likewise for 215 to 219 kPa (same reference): -0.040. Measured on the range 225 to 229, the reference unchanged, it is 0.010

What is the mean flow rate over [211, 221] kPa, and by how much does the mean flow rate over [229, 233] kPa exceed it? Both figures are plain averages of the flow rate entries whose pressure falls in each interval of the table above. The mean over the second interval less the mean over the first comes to -30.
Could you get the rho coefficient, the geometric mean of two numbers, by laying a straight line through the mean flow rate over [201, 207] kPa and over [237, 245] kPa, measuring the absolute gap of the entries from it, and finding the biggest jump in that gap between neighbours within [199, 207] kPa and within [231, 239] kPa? 11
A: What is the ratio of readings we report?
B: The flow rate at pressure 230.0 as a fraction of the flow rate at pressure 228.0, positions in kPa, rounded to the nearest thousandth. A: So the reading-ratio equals 0.956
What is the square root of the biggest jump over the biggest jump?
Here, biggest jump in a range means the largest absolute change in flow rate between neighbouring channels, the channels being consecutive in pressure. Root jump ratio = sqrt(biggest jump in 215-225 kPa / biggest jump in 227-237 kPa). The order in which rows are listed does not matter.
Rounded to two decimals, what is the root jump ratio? 0.85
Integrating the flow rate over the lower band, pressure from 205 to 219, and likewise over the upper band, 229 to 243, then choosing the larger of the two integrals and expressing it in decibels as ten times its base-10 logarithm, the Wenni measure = 35.2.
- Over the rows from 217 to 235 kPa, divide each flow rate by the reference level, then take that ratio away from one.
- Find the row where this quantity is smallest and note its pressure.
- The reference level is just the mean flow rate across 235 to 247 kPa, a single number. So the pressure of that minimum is 218.0 kPa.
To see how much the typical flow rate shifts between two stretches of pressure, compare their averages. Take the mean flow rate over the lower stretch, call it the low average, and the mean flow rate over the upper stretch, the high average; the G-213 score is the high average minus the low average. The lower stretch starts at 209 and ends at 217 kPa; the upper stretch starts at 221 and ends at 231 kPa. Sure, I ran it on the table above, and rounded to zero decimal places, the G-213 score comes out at -15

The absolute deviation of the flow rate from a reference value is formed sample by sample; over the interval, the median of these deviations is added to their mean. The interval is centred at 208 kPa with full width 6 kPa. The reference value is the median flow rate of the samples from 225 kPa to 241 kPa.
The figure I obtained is 61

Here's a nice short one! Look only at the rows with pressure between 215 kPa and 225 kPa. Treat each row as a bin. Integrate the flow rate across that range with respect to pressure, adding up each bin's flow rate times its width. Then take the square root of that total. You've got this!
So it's 48.0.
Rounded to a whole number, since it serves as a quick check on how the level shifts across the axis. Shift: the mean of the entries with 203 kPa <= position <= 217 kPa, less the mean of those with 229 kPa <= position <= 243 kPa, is 30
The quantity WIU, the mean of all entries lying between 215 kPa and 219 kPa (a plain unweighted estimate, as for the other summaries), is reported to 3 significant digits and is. 237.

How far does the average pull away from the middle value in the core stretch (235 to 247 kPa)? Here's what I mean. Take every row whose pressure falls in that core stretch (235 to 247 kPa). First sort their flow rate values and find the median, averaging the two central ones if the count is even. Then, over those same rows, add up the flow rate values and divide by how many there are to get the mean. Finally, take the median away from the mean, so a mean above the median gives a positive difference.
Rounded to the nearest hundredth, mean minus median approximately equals -0.52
